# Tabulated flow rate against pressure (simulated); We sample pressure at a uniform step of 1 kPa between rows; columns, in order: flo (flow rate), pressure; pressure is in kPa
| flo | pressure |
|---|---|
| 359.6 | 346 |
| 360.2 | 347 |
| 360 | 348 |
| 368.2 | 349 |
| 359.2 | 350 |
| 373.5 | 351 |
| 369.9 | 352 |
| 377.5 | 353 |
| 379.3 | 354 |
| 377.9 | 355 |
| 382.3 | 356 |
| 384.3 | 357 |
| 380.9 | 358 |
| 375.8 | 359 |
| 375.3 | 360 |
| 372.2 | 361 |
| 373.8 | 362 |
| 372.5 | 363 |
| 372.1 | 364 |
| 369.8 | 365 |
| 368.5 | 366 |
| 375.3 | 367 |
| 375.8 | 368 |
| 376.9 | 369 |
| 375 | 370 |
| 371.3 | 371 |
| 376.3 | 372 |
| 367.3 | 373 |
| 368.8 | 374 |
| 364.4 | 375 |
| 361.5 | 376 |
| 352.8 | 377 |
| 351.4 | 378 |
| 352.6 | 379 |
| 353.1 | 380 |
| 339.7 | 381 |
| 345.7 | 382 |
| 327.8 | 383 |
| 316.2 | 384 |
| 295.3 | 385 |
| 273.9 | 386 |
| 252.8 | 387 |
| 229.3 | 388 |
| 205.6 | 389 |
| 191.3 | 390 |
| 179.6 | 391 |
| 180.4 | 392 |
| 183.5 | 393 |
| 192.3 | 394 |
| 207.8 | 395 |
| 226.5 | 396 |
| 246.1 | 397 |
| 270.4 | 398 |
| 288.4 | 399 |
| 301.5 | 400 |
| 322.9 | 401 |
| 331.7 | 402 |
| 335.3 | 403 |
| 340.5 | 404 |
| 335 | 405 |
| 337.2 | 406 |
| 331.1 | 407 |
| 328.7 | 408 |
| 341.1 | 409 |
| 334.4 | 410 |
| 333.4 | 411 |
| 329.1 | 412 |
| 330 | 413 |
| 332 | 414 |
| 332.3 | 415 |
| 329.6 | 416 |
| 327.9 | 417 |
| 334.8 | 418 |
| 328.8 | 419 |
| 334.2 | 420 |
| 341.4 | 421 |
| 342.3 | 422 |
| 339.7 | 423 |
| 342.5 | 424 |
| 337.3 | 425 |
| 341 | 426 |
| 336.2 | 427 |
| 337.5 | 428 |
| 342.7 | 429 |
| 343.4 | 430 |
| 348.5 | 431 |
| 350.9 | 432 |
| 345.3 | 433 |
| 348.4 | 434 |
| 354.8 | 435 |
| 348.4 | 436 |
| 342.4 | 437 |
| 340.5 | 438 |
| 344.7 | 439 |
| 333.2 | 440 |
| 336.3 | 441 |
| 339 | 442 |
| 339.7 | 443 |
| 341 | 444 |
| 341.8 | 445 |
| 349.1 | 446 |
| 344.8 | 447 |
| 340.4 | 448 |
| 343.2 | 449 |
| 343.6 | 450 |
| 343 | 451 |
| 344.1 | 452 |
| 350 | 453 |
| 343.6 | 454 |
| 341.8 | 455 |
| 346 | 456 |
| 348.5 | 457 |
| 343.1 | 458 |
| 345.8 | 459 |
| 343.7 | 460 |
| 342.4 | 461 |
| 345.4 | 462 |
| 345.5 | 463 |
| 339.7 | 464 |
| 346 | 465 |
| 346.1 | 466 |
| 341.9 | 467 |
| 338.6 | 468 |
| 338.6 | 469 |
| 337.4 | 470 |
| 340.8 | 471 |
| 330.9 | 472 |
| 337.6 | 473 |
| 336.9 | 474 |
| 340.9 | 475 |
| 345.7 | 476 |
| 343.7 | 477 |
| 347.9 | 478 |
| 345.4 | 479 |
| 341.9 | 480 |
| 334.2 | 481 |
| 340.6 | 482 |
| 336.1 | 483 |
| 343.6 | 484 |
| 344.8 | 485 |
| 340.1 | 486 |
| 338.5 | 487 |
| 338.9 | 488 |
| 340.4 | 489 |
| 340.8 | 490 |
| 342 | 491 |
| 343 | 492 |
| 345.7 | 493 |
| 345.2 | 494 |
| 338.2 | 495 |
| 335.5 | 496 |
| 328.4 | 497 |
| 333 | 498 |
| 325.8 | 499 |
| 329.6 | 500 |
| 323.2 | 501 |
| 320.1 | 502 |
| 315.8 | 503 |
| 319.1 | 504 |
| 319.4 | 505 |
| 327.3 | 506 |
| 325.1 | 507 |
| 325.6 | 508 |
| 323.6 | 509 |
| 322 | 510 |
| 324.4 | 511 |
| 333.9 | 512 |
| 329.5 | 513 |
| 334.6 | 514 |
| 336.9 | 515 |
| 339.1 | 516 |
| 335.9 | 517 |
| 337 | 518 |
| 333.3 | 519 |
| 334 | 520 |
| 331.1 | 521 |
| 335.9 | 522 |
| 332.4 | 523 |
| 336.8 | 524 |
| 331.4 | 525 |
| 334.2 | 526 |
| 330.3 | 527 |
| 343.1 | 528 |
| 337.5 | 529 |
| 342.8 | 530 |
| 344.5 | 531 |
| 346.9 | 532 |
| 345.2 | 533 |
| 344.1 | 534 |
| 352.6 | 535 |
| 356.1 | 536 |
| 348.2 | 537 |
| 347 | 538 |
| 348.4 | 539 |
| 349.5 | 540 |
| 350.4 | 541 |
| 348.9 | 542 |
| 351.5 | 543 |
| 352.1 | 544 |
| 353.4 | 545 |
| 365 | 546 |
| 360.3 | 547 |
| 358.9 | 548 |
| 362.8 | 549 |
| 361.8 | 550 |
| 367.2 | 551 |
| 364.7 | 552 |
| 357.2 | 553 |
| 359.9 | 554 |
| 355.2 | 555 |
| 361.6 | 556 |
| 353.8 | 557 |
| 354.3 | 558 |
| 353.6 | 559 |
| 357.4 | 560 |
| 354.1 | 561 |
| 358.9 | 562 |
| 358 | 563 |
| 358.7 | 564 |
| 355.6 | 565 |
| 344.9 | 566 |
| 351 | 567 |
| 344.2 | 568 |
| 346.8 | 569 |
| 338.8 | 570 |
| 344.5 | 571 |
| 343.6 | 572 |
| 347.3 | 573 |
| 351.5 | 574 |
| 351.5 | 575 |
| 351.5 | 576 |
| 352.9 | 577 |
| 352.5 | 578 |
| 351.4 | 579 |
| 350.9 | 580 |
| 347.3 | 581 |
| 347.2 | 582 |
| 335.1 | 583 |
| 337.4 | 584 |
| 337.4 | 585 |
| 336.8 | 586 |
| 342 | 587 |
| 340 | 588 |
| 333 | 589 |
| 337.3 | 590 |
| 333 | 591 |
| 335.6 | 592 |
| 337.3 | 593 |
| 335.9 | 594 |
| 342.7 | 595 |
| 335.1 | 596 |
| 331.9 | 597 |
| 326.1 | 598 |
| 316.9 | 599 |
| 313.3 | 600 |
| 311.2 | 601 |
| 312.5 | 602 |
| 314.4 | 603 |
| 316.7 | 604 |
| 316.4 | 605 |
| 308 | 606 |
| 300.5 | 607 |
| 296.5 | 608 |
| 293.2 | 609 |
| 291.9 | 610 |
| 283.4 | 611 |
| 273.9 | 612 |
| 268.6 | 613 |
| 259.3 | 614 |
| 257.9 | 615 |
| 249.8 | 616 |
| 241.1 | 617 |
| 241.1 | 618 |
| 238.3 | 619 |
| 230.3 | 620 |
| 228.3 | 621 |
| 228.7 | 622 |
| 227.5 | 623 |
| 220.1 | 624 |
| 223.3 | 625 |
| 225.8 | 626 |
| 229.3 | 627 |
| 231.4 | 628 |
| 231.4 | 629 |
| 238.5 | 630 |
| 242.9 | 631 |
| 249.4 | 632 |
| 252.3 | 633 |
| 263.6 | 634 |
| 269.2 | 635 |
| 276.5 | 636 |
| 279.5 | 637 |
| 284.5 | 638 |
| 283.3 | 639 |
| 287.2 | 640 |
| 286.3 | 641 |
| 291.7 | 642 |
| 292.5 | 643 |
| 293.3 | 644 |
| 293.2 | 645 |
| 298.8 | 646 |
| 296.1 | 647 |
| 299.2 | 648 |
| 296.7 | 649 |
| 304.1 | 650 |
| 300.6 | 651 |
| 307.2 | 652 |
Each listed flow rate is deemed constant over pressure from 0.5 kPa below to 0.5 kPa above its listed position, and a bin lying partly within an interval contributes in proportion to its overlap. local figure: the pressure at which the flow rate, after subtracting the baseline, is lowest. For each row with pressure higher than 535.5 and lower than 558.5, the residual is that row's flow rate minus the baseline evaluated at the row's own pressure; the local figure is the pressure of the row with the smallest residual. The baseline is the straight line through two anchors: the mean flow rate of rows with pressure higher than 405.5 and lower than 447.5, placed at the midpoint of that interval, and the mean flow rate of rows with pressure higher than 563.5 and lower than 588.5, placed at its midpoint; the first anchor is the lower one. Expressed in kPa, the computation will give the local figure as 538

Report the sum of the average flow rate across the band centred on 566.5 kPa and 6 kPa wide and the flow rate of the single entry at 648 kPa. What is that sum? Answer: 649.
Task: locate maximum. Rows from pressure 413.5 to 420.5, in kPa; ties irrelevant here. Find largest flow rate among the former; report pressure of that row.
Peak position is 418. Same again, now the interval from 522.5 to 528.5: 528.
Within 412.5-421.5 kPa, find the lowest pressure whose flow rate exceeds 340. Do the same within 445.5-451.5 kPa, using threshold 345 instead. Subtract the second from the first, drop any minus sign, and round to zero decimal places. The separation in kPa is 25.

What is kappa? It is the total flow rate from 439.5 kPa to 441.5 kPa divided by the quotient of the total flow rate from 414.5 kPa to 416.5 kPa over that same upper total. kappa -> 677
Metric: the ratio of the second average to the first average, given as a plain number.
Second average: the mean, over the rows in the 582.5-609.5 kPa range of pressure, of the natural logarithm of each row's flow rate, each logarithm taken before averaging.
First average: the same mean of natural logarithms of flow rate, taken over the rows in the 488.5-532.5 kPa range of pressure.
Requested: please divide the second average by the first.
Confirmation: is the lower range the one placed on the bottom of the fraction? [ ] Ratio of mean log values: 1.00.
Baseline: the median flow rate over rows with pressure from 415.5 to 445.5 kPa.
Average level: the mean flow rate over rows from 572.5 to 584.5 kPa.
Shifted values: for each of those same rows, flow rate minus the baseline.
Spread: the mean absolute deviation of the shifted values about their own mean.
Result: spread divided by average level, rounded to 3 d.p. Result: 0.012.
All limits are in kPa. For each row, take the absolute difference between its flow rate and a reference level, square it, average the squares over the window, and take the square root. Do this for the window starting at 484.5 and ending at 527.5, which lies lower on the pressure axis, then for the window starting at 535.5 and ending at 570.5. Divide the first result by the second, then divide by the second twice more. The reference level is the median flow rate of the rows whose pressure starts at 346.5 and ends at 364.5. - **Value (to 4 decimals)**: 0.0051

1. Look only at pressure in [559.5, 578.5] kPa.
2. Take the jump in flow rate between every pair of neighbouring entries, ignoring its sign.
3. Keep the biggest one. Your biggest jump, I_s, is 10.7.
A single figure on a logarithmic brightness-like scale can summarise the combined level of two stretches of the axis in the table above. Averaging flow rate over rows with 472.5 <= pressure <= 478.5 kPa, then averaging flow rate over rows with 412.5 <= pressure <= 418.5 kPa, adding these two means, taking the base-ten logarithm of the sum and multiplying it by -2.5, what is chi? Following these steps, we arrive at -7.07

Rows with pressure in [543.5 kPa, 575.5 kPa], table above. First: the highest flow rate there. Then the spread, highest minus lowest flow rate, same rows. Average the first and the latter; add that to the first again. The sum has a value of 565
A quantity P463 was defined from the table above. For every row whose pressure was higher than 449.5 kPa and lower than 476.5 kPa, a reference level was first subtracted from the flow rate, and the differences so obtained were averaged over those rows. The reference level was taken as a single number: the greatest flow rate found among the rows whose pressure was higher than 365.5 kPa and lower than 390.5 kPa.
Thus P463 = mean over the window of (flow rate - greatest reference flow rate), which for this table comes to -34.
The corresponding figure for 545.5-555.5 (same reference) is -16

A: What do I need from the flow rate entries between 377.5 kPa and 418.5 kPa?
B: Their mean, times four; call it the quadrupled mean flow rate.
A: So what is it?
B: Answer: 1180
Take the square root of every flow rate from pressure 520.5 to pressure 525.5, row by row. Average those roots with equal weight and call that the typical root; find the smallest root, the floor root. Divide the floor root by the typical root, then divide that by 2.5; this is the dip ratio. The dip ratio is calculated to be 0.399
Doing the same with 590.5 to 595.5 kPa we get 0.398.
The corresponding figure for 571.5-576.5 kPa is 0.397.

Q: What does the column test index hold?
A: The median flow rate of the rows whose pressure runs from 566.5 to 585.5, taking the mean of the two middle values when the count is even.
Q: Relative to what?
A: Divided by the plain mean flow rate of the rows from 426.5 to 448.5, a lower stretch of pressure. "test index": 1.01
